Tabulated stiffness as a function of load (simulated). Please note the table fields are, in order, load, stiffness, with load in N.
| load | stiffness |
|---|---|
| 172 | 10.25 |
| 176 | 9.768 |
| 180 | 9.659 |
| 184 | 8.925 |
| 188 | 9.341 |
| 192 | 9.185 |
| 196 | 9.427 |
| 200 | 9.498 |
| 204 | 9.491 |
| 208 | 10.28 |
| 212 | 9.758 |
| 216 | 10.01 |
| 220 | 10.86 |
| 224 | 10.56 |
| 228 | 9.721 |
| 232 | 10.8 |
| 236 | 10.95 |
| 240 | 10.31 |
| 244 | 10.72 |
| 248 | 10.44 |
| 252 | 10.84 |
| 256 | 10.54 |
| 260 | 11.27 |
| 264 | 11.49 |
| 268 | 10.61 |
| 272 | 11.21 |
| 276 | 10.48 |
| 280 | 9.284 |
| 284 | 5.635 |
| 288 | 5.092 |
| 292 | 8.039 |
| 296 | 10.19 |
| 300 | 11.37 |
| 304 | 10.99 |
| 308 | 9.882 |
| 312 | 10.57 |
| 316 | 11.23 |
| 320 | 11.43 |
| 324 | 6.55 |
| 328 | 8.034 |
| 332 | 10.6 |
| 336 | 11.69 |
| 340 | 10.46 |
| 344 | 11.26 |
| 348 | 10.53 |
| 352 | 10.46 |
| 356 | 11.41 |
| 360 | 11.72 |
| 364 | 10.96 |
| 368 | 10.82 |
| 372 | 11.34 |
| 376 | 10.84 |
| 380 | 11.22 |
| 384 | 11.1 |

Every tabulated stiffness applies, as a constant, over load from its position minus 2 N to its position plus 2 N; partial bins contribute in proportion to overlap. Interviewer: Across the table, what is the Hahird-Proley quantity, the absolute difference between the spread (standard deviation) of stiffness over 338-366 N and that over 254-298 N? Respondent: 1.7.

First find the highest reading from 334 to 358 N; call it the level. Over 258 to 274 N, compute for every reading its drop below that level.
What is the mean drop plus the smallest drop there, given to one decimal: 0.7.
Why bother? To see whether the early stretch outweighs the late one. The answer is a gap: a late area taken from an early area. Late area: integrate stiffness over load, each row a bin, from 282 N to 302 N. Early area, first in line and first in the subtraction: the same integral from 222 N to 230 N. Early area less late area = -80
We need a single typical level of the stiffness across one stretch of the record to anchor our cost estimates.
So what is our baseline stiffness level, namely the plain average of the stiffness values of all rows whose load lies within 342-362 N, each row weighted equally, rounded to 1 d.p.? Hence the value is 11.1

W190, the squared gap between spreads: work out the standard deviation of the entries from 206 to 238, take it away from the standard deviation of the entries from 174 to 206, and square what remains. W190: 0.05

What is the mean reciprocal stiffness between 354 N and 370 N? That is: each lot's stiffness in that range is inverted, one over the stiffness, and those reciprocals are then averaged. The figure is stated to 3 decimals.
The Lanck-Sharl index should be 0.089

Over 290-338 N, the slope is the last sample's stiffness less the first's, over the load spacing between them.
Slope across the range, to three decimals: 0.083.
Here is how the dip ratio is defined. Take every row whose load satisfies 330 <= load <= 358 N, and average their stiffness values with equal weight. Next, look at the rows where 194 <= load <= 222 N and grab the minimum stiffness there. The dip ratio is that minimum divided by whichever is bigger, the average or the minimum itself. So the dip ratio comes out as 0.86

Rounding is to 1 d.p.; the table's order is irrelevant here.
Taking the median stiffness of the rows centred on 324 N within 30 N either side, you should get 10.6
